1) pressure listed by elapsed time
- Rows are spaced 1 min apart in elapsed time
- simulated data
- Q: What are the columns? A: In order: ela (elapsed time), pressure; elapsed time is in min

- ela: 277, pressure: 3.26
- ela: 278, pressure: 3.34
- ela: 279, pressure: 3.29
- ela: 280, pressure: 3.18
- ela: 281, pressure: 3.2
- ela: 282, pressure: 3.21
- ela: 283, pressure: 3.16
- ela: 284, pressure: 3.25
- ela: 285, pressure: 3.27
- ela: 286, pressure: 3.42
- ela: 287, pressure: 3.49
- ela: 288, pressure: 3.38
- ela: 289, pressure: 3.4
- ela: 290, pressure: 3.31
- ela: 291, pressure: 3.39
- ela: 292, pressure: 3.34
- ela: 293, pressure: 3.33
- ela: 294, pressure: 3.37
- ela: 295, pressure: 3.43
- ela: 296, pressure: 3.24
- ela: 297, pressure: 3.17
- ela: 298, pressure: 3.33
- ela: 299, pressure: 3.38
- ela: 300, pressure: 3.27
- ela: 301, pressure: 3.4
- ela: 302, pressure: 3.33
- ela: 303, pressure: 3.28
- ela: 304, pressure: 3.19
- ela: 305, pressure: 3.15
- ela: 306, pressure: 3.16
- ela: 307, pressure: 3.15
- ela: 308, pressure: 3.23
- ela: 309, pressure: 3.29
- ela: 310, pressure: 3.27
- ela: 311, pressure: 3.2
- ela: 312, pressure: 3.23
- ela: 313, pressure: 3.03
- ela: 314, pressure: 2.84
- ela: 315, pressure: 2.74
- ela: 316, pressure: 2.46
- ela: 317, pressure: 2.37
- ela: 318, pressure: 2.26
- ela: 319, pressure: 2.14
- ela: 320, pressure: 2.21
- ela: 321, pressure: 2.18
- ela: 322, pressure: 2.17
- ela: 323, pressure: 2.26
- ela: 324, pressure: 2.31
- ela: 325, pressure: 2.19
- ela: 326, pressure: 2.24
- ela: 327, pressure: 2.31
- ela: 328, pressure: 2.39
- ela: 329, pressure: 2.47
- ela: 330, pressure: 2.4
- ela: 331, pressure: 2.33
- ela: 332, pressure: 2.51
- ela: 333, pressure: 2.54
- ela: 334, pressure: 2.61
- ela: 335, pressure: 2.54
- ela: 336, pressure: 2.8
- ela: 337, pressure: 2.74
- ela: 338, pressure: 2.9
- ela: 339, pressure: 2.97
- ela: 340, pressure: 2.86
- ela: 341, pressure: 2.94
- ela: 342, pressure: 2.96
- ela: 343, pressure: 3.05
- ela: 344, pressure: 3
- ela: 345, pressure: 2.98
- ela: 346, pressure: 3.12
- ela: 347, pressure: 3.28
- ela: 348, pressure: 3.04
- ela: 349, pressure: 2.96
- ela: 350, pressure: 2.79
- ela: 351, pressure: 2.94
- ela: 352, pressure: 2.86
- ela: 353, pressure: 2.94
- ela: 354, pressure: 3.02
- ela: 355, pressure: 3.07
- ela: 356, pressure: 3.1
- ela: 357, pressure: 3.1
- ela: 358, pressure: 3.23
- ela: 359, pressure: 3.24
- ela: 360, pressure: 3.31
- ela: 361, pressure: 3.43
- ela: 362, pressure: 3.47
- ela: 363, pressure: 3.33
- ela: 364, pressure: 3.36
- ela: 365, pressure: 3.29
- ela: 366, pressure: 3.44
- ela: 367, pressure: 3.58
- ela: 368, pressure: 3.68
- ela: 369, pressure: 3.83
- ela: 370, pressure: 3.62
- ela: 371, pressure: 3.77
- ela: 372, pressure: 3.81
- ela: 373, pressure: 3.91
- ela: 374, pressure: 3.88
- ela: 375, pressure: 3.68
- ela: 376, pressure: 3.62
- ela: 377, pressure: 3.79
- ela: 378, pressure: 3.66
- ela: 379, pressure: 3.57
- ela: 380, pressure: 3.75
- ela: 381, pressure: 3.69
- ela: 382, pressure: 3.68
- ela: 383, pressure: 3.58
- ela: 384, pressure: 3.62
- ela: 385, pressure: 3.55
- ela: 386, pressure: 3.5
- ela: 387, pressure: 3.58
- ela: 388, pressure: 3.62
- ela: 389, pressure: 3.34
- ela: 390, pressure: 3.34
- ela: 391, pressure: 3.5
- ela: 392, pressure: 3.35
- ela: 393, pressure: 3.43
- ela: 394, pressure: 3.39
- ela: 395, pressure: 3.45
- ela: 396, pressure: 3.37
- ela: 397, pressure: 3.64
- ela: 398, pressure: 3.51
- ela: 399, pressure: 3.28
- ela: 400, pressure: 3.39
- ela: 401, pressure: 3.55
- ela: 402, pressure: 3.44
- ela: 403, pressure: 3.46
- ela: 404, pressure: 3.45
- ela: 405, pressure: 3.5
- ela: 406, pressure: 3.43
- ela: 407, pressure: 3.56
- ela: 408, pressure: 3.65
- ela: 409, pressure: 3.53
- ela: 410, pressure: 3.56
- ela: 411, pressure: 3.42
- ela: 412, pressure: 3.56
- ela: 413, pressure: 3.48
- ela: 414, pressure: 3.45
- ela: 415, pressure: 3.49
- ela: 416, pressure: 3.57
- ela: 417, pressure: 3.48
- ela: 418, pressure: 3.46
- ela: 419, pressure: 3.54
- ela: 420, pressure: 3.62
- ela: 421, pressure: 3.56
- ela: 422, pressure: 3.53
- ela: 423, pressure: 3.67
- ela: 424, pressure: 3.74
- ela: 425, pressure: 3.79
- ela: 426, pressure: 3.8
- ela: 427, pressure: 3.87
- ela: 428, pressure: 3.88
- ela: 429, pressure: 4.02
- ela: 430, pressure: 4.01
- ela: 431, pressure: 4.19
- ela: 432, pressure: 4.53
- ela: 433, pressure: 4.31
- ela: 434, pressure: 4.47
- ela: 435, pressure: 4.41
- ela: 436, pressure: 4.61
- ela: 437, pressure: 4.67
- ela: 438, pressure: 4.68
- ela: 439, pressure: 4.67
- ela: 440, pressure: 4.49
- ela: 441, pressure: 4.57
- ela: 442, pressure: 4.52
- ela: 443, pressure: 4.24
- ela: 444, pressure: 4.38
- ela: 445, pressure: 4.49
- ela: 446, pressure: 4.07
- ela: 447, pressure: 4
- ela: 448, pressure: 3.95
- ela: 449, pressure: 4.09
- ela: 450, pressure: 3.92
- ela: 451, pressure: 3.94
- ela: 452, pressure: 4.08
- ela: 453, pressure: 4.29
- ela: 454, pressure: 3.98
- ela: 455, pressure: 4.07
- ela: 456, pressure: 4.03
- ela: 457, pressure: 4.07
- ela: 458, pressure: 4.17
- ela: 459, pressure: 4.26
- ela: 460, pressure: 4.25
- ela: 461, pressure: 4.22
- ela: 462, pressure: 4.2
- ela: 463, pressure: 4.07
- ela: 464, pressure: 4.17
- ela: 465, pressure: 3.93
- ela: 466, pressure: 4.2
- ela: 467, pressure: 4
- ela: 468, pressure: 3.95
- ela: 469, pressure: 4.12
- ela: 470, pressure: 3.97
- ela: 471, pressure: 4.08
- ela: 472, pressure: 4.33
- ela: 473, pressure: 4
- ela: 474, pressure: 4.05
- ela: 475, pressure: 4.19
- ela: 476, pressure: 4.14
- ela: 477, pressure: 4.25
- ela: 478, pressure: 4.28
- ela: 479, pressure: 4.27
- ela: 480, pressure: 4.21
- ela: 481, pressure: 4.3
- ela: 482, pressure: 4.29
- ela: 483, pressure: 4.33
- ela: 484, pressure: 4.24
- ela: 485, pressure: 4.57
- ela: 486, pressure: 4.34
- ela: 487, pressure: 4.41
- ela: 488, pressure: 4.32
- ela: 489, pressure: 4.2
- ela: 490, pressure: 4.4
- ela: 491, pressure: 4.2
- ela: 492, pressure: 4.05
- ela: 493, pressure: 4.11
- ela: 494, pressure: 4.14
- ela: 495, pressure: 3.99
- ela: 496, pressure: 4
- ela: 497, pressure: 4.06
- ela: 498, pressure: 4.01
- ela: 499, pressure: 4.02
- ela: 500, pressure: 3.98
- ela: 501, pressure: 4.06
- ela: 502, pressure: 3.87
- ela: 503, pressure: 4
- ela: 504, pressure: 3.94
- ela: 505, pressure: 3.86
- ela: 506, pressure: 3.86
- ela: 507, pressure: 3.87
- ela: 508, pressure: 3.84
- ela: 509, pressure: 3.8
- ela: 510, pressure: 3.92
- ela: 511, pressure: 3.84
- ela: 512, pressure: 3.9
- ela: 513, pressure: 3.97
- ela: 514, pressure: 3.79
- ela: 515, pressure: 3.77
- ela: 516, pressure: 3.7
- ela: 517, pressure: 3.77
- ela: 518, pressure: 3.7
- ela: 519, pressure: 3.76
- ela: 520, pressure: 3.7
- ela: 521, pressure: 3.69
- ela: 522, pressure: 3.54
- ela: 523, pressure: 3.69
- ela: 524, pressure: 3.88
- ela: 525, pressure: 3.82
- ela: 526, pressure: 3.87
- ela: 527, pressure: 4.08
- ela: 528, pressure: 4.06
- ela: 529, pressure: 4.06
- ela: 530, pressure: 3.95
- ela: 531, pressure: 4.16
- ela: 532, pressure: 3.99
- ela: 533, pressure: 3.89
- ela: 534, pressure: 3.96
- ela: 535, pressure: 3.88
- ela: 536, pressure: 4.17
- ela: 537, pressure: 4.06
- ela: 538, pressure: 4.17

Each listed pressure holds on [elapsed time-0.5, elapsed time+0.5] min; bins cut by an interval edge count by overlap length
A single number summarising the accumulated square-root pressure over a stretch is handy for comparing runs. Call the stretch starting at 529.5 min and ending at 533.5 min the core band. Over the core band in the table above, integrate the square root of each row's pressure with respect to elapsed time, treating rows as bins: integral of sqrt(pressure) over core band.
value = 8.0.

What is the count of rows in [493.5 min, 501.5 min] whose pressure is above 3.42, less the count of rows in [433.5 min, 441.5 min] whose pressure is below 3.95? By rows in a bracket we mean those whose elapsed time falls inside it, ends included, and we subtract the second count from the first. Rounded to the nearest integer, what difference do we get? 8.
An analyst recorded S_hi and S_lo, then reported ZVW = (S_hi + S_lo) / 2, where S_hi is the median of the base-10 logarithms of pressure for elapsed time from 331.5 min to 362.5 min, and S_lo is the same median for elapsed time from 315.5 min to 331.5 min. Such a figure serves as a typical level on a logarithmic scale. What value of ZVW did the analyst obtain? 0.42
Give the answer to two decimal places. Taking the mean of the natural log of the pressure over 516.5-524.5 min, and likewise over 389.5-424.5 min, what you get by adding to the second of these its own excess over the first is 1.19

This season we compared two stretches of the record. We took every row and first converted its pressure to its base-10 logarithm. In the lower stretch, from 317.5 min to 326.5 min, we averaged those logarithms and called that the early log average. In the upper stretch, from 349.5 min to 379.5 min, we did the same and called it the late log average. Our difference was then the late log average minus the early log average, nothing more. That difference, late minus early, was 0.19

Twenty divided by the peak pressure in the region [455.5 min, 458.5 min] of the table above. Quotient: 4.8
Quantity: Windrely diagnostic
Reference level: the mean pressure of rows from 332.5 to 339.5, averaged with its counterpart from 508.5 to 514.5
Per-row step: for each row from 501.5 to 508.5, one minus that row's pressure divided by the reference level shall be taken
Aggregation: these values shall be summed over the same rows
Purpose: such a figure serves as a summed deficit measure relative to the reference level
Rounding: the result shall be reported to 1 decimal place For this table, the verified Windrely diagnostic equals -1.3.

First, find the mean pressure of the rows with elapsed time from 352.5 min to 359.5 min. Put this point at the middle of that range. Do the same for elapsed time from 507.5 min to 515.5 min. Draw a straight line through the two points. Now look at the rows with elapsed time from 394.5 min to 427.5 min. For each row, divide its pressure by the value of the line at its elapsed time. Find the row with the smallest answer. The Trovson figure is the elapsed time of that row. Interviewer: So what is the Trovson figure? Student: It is 399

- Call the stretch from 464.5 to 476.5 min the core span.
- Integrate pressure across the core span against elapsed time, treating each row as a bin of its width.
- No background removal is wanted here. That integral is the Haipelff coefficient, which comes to 49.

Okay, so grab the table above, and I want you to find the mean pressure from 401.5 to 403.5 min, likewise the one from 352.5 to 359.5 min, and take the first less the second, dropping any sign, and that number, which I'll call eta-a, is 0.35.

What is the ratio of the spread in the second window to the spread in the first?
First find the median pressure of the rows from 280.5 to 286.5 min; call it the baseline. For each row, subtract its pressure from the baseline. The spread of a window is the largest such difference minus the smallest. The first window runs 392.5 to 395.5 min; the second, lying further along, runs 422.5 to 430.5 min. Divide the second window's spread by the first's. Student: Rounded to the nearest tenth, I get 5.8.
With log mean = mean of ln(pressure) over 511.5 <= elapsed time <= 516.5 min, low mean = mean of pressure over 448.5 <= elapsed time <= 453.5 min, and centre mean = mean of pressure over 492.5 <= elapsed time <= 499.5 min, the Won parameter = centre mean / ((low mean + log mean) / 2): 1.5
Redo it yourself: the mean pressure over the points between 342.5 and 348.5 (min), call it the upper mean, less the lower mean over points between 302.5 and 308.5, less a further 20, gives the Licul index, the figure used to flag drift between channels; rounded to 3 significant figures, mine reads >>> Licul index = -20.1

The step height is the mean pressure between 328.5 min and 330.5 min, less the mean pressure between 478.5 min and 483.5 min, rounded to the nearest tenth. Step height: -1.8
